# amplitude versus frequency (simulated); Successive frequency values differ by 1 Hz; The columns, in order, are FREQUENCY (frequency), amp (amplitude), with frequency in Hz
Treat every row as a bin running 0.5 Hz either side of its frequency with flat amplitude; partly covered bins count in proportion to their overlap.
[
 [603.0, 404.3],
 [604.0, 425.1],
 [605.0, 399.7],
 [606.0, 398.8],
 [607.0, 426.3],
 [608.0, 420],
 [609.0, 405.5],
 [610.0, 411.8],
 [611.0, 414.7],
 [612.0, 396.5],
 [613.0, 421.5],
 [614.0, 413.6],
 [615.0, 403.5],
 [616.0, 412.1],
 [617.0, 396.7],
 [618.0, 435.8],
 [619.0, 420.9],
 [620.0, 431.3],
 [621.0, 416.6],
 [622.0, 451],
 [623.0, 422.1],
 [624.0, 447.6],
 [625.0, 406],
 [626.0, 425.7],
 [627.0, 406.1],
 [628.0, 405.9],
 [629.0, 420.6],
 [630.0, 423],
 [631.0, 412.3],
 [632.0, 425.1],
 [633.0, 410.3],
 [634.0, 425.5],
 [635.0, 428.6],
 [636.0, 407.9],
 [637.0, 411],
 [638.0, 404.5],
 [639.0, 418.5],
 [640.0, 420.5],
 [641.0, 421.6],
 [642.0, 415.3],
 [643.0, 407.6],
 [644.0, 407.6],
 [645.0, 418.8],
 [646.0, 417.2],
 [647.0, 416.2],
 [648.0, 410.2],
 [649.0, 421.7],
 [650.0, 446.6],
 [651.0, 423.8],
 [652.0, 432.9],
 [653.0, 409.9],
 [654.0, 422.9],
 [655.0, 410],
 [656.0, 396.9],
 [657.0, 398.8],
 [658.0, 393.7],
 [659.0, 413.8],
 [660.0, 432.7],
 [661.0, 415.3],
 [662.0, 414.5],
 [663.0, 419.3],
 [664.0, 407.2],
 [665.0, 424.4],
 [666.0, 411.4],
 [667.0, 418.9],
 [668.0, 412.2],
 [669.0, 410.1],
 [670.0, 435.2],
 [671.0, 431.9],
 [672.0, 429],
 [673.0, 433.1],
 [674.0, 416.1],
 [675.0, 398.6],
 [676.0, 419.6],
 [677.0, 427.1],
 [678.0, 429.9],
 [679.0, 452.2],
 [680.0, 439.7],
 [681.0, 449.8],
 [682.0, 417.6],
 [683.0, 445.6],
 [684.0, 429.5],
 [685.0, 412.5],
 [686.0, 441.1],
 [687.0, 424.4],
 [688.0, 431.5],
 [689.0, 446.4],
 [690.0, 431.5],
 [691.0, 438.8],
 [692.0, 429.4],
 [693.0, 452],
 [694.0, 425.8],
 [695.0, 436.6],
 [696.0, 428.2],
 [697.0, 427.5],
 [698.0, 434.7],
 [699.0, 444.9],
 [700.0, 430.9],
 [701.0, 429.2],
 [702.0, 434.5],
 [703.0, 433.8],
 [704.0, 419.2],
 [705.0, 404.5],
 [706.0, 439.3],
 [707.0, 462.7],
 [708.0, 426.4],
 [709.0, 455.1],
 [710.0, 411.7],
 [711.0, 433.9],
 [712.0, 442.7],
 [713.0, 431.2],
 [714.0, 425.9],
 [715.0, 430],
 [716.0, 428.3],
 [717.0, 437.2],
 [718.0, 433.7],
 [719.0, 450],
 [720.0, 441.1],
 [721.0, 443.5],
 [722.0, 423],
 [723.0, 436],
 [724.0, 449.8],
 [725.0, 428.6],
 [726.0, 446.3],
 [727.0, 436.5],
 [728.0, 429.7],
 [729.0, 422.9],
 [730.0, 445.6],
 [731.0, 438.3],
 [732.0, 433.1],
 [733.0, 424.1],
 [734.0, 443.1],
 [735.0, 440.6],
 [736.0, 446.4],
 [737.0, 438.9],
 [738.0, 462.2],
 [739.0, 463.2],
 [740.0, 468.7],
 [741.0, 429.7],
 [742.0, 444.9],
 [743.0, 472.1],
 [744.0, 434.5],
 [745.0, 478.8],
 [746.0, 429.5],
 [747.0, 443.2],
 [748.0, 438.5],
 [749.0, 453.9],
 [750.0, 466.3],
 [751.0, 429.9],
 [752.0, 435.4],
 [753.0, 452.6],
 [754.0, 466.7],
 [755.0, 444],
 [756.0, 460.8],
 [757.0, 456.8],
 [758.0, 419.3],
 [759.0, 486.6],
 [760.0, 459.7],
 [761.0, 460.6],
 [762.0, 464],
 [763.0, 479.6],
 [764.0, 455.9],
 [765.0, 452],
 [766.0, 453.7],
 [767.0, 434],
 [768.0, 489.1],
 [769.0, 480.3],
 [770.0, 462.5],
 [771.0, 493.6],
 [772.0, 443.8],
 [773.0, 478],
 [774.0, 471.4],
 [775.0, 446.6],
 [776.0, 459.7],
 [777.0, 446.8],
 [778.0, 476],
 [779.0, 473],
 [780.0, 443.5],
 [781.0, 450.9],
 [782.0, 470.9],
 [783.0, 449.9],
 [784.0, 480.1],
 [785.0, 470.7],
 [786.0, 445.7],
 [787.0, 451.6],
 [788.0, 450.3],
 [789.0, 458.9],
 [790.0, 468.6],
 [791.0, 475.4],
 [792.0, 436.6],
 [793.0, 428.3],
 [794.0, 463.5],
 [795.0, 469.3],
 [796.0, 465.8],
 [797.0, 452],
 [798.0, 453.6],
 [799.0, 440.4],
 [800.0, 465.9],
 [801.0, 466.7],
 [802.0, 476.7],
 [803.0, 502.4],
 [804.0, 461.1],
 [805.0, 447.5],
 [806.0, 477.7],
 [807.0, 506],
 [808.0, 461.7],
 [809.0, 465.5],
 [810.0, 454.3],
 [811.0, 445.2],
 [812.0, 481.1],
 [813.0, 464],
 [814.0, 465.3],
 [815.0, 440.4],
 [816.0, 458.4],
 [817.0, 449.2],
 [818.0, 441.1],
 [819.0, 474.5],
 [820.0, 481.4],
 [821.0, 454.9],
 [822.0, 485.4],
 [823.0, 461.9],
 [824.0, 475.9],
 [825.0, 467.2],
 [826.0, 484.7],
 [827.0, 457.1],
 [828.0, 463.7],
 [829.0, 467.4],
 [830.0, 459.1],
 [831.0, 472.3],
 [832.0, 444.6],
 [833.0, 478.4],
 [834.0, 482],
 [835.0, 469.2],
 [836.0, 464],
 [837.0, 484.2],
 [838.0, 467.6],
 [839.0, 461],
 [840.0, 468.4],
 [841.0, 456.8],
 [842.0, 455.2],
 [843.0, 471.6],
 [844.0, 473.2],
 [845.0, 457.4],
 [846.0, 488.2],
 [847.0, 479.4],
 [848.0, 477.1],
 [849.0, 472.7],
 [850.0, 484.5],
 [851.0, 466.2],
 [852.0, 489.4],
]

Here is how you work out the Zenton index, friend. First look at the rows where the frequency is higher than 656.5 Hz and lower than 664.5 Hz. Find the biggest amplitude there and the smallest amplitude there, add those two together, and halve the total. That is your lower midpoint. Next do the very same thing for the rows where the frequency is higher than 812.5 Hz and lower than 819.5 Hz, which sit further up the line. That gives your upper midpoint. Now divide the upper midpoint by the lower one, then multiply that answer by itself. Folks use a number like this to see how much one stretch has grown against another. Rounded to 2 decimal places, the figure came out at 1.23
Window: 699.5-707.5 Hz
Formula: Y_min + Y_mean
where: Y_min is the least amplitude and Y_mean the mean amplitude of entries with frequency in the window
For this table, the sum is 836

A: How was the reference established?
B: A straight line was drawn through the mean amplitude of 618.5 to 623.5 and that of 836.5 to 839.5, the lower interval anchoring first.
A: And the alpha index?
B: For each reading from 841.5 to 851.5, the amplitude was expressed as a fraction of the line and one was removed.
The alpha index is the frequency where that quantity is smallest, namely 842.0 Hz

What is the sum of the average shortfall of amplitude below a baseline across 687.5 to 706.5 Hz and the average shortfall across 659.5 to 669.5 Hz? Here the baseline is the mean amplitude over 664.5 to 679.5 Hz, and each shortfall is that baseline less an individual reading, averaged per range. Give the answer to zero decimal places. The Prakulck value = -3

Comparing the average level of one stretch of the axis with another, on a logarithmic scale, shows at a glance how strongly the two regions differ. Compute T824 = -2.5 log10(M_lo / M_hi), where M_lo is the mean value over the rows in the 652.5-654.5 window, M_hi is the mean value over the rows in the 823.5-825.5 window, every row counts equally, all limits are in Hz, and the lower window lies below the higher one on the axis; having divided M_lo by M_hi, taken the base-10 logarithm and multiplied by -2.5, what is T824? 0.14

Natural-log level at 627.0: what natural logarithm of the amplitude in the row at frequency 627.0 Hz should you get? 6.01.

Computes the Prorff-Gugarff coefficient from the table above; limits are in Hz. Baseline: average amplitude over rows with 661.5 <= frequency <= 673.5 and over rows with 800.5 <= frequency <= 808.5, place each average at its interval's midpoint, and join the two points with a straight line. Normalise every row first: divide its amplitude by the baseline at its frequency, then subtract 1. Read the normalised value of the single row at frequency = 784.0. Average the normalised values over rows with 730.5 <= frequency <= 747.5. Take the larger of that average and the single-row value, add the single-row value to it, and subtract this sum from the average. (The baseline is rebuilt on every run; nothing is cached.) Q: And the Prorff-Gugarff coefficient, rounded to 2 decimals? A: -0.06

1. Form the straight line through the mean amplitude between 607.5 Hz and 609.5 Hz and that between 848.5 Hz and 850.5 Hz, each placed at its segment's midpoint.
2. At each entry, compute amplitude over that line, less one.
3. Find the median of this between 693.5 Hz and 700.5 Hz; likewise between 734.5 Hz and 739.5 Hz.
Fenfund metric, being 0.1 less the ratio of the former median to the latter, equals -5.8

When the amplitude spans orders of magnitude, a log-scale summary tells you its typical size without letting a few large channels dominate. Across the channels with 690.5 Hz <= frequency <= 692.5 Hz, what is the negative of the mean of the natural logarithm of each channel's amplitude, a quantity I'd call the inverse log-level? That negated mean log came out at -6.07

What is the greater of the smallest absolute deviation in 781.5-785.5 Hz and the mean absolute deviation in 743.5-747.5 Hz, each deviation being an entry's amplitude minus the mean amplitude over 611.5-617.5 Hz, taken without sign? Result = 43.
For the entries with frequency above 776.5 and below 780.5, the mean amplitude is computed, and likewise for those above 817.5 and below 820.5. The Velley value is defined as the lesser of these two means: 460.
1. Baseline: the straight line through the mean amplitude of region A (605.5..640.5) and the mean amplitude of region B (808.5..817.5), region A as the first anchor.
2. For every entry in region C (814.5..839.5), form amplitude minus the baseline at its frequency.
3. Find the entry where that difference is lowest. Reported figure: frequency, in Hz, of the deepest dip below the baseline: 815.0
